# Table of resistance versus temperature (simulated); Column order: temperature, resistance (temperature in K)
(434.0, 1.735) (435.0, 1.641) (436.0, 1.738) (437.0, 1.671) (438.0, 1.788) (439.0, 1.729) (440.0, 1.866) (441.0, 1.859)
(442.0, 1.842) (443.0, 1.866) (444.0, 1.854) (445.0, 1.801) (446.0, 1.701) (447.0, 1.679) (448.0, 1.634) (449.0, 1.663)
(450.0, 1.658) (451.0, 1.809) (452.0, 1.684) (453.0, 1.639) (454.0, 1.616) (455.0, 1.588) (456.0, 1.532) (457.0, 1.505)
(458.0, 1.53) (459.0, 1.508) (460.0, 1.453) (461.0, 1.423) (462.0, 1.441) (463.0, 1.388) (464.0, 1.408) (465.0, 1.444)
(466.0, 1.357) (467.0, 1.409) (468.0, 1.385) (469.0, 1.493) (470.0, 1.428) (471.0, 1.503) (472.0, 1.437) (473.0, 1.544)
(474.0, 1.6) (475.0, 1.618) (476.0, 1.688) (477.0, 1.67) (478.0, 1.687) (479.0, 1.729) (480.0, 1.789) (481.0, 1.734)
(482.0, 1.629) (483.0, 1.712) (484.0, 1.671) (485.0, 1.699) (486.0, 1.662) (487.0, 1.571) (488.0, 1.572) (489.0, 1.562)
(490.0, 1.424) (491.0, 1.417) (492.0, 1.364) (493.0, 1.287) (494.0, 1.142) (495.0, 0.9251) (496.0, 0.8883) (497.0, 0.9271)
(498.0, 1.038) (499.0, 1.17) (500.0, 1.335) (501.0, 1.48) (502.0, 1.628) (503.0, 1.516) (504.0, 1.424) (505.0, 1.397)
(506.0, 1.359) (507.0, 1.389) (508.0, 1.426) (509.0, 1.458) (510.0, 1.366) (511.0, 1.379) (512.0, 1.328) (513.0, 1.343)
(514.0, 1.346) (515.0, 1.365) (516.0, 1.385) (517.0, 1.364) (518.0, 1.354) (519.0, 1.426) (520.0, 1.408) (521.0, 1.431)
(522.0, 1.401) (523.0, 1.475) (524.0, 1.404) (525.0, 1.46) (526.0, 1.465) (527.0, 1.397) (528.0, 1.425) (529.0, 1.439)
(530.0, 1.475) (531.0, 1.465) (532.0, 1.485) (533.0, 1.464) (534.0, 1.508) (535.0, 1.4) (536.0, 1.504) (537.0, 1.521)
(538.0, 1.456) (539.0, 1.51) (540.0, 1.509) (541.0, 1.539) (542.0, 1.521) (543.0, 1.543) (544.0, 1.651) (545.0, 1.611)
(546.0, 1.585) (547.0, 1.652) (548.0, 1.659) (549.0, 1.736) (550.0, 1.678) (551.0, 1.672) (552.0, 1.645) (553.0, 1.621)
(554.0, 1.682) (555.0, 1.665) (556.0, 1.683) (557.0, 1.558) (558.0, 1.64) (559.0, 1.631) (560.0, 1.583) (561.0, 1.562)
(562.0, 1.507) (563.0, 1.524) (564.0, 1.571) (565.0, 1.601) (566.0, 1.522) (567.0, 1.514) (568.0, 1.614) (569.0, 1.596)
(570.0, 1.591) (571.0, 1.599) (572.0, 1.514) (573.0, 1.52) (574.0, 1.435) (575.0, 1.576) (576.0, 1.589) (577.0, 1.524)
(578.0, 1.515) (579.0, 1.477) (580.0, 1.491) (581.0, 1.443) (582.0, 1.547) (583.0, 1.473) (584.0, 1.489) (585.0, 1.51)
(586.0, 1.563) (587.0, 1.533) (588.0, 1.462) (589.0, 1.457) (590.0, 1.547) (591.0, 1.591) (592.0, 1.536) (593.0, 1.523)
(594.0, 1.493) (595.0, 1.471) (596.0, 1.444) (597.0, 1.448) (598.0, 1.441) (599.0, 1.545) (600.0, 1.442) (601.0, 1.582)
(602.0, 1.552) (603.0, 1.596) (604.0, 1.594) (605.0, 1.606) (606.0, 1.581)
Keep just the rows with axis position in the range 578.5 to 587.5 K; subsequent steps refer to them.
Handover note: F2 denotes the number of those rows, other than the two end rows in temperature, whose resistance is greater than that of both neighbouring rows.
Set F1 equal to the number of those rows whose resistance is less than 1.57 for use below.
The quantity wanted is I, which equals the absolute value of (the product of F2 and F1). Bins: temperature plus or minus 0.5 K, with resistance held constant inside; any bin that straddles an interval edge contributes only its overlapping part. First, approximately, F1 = 9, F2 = 3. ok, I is 27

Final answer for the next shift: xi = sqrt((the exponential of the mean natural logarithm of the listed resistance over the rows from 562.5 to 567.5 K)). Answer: 1.243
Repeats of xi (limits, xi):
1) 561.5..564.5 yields 1.238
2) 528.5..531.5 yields 1.208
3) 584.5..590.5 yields 1.229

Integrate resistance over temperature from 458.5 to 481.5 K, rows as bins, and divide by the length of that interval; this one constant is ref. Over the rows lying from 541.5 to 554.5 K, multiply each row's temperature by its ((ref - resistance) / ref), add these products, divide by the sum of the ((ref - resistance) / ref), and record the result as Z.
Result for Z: 549.3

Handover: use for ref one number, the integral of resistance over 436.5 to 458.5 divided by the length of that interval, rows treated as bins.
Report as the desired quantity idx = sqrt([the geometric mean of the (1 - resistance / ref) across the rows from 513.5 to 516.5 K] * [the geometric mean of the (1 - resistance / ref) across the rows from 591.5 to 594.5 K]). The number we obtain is 0.15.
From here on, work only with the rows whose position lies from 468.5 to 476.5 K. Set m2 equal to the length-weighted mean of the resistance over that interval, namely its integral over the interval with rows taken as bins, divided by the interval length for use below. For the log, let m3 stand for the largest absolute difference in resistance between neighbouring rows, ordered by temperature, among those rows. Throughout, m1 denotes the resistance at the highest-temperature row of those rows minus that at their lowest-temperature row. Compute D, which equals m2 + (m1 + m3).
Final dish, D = 1.8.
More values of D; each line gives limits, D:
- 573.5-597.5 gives 1.7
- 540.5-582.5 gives 1.7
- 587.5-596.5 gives 1.6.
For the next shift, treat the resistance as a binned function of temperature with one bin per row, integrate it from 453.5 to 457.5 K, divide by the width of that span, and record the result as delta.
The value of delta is 1.56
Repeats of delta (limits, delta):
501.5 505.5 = 1.49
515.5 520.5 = 1.39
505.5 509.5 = 1.41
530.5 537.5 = 1.48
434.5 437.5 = 1.68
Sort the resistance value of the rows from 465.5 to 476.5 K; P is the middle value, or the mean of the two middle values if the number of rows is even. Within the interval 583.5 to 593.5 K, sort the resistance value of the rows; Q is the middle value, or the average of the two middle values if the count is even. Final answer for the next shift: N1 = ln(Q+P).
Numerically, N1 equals 1.11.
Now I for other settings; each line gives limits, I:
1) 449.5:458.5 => 3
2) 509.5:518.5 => 18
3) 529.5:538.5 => 27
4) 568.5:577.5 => 12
